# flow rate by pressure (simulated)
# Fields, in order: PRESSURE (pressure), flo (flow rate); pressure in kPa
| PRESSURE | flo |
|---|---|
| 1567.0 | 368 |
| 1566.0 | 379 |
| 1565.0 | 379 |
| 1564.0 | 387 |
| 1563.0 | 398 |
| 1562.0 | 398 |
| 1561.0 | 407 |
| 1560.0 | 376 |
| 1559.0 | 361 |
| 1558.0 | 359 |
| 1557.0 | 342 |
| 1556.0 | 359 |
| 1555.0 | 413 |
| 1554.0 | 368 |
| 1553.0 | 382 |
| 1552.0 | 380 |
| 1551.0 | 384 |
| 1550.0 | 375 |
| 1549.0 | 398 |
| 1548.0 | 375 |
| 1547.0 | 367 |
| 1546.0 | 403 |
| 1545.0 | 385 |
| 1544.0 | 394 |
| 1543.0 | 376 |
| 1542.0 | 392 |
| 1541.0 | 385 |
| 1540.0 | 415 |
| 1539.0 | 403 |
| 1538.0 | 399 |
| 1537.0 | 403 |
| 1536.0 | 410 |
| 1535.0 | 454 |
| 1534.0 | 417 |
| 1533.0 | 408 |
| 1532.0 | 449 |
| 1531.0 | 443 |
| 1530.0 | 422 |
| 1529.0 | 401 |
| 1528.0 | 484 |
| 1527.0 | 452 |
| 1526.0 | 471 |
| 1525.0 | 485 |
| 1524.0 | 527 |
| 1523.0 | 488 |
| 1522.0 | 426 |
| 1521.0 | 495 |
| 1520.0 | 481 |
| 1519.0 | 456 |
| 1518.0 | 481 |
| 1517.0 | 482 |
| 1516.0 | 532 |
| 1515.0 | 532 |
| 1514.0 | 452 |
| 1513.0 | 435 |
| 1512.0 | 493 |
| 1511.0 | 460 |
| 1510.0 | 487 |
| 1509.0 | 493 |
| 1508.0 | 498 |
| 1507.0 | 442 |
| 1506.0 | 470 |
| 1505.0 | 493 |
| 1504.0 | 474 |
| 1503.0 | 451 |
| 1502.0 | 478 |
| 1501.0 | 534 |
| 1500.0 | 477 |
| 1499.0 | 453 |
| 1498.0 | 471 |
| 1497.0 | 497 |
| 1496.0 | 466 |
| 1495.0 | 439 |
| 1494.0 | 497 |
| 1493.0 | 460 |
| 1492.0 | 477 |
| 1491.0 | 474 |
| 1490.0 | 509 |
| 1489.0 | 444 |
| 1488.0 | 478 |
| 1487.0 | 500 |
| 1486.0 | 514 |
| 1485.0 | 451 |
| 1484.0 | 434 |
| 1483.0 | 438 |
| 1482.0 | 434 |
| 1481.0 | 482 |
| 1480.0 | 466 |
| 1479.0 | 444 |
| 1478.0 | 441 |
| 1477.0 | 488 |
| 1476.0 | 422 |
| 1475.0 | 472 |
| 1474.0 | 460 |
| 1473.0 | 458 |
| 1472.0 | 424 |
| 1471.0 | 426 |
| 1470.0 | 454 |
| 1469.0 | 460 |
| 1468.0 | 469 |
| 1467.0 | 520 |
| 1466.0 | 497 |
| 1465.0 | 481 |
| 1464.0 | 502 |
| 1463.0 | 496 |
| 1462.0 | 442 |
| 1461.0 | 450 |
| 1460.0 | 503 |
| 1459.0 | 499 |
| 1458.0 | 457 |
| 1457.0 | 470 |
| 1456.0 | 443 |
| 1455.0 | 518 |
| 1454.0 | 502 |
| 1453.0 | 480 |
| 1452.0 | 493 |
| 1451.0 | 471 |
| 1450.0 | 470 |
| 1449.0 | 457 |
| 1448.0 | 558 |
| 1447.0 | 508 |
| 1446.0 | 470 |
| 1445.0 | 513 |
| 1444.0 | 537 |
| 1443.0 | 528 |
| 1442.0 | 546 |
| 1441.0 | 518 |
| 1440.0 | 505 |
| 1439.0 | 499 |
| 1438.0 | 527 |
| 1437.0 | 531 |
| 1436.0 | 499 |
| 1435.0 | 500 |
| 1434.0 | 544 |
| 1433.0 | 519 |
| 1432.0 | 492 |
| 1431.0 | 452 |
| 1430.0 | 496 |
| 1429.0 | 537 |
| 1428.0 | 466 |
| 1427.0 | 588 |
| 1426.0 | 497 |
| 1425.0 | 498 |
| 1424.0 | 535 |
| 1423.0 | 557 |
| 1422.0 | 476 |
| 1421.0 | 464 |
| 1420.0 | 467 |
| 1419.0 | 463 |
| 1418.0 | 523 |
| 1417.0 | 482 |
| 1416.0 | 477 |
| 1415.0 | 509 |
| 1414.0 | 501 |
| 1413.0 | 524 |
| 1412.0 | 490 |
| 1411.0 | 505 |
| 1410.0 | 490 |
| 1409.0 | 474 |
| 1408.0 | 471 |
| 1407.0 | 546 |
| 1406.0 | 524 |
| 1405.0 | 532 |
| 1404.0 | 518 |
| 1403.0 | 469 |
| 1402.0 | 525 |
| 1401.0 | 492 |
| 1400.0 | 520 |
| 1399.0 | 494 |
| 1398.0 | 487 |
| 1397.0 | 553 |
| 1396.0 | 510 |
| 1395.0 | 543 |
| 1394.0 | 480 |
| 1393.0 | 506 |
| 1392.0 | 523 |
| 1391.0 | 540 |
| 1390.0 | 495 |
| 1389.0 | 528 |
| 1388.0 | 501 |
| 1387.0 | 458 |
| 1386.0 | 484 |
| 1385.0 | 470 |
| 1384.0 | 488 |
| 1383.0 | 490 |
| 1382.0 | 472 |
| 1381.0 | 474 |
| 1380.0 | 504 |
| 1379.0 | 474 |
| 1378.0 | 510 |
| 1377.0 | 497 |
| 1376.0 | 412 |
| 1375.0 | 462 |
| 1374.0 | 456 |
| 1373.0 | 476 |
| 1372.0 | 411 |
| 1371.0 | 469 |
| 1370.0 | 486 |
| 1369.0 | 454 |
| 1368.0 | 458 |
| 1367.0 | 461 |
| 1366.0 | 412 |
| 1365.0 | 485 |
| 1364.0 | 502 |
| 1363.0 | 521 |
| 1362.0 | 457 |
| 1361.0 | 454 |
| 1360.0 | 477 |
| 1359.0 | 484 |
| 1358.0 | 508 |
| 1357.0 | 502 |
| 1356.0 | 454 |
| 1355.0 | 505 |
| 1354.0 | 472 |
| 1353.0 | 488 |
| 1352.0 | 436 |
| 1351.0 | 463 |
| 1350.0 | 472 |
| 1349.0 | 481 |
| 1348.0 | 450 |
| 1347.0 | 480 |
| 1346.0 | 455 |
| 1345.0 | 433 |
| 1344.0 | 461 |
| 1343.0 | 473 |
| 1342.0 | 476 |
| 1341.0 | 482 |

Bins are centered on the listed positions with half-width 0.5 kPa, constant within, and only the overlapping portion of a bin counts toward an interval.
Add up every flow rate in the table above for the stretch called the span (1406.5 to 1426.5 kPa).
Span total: 9949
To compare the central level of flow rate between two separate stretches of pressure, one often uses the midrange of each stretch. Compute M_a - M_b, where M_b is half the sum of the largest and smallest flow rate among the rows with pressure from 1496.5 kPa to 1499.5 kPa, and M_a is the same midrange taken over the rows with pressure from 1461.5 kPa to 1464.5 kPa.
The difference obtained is -3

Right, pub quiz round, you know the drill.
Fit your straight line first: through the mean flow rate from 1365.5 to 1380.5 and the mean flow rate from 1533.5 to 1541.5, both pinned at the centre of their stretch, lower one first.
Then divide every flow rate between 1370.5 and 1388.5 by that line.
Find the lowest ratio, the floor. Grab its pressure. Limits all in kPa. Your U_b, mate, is 1372.0 kPa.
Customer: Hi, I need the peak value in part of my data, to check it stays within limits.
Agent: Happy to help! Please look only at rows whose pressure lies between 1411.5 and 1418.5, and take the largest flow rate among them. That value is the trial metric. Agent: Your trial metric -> 524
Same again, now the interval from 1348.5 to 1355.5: 505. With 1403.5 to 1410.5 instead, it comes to 546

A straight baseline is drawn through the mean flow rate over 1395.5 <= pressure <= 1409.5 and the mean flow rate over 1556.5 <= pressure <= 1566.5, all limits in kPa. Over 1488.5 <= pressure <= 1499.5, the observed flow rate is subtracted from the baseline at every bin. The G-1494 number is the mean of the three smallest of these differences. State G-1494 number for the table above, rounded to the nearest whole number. -67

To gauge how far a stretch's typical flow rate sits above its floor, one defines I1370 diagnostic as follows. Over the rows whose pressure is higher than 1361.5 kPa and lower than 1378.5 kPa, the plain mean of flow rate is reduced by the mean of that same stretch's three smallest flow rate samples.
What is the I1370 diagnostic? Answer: 55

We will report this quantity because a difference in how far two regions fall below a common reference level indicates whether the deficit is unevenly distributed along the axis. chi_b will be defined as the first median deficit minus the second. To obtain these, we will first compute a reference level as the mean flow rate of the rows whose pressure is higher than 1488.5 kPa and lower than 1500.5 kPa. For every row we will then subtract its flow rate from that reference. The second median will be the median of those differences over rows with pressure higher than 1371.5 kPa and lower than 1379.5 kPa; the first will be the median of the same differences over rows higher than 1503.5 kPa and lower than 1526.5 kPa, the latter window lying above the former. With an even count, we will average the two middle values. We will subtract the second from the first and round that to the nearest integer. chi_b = -14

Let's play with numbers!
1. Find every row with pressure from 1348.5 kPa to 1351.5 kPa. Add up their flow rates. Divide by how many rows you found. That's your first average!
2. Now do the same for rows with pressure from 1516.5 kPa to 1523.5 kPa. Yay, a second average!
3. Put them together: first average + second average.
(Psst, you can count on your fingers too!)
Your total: 945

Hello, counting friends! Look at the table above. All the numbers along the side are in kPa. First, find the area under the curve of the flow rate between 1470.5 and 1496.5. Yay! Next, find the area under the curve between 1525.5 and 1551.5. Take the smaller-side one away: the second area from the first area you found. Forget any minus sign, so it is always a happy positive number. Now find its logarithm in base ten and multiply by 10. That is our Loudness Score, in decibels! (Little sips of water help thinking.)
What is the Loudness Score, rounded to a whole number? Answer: 31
